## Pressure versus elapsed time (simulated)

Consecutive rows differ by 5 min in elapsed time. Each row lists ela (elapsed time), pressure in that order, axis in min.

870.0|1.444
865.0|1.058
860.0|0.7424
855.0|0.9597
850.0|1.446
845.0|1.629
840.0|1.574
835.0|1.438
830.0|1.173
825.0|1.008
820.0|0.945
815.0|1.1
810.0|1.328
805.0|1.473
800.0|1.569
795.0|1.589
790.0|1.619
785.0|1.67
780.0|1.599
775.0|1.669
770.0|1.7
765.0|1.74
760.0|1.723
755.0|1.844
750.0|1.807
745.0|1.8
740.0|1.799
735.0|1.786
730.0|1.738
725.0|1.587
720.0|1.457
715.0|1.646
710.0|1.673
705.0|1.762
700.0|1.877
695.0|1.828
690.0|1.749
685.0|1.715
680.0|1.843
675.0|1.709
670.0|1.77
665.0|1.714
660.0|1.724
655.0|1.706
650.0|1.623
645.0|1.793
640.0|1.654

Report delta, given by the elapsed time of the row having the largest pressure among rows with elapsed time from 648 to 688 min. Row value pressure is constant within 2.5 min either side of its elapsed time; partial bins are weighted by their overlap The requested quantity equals 680.0 min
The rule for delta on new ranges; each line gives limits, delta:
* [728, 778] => 755.0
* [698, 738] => 700.0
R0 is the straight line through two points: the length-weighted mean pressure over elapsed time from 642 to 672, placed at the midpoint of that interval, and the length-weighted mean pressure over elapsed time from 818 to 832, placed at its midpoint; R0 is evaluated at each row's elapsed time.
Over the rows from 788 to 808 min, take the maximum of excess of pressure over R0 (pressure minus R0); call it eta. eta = 0.44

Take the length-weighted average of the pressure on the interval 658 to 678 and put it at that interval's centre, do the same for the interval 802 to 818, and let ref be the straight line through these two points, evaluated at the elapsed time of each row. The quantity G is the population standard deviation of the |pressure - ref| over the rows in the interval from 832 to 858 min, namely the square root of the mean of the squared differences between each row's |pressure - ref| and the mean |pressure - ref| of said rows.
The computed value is 0.09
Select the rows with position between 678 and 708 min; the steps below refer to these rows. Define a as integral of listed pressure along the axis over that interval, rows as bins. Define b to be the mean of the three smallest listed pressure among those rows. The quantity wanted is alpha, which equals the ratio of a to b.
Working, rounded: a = 54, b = 1.7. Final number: 31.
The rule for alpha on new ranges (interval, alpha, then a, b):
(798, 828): 36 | 37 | 1.0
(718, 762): 48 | 76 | 1.6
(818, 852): 43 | 45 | 1.0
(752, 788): 37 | 61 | 1.6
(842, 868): 33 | 31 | 0.9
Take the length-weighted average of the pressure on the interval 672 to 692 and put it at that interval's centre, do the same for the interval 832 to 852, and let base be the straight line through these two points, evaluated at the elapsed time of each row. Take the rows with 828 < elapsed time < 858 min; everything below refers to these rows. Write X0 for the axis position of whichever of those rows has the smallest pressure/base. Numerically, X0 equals 855.0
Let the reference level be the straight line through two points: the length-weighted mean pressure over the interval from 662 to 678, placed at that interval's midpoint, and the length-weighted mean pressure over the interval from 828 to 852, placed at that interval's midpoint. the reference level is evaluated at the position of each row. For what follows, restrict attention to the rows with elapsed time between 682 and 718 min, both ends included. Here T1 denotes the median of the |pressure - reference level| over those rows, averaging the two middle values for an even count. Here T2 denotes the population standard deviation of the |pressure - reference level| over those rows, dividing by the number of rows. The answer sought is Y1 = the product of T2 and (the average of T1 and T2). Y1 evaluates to 0.0038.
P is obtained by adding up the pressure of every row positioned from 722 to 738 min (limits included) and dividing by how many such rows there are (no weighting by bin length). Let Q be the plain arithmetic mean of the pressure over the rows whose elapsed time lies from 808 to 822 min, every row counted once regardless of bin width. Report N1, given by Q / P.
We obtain 0.7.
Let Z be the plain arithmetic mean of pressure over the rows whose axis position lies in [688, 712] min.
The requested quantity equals 1.8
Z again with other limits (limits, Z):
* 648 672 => 1.7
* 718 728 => 1.5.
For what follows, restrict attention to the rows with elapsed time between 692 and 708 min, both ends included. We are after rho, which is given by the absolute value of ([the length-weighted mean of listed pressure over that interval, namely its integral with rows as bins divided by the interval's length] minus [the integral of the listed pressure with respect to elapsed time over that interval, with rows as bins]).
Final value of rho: 27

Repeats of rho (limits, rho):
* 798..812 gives 19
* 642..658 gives 26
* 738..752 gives 23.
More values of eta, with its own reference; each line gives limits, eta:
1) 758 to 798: 0.47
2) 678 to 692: 0.22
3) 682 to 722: 0.33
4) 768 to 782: 0.44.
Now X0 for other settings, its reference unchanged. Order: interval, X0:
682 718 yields 715.0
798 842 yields 820.0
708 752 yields 720.0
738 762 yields 760.0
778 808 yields 805.0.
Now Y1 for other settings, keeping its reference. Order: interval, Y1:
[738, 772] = 0.0041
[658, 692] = 0.0012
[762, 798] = 0.0028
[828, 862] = 0.0473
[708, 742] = 0.0063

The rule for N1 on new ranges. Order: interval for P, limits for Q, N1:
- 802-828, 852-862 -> 0.7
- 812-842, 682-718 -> 1.5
